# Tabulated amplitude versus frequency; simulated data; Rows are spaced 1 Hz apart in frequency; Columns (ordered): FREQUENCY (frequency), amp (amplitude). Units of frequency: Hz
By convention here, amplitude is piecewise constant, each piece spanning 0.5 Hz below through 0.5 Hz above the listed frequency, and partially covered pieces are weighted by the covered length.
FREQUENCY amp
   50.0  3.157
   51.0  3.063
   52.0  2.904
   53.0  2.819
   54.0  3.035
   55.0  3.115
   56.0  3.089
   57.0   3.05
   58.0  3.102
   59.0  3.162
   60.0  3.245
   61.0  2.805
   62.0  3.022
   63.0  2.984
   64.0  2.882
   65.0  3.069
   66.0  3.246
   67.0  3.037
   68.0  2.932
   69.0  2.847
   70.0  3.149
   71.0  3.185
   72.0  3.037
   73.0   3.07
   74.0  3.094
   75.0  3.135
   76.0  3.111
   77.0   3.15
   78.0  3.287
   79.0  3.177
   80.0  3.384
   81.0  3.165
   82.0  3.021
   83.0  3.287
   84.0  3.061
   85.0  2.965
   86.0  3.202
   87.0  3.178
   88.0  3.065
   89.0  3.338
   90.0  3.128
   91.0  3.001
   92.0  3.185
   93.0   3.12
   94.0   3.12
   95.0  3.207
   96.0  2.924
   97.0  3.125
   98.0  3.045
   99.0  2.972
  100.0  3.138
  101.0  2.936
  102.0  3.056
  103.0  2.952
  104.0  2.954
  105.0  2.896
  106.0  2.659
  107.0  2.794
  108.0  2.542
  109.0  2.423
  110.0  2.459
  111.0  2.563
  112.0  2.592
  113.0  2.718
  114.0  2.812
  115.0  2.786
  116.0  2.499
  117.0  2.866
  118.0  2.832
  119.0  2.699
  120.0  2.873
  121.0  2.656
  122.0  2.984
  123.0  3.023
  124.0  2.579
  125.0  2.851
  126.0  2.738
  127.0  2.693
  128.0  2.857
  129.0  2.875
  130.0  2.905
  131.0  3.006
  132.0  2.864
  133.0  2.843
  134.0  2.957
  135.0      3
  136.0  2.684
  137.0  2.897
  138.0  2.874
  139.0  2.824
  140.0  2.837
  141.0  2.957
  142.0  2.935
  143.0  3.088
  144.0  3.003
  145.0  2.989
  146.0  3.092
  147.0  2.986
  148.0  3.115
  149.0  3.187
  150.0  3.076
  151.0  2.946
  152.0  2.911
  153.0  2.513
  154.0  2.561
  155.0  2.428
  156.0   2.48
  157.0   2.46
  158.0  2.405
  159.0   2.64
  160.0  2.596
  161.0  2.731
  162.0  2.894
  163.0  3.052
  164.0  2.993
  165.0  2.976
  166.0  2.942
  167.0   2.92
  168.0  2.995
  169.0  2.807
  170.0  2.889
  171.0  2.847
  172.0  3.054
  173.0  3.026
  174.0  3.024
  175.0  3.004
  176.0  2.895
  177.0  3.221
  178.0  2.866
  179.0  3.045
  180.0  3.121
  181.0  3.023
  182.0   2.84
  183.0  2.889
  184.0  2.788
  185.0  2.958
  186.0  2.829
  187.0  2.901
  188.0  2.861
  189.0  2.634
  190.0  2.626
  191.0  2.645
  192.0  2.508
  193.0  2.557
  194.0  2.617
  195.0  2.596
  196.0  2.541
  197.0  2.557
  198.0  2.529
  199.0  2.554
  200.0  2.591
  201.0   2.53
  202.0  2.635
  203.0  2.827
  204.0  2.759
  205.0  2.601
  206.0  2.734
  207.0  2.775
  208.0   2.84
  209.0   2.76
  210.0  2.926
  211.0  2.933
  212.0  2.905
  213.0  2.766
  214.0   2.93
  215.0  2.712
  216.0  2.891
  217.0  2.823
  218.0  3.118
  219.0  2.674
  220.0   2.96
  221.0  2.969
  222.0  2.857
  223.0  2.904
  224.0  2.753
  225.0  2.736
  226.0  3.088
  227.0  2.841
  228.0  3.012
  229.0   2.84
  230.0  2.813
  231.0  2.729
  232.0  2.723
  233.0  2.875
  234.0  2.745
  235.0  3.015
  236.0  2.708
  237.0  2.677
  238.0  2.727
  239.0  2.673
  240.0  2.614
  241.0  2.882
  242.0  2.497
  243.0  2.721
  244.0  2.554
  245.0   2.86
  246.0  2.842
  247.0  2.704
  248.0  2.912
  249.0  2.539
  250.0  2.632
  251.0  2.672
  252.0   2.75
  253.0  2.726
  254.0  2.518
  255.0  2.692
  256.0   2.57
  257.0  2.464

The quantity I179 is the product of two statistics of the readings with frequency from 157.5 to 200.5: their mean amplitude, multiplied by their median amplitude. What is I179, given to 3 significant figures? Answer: 8.05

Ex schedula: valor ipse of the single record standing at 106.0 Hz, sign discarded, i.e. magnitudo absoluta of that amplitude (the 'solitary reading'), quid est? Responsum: 2.66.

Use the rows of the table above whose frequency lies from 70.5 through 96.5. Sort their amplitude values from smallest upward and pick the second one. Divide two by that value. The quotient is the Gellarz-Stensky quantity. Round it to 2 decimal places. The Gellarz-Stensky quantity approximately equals 0.67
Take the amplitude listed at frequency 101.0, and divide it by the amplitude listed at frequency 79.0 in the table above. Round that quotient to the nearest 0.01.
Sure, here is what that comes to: 0.92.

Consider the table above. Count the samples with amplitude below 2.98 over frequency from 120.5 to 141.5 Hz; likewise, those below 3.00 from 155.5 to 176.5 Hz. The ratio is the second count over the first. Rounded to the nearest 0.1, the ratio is 0.9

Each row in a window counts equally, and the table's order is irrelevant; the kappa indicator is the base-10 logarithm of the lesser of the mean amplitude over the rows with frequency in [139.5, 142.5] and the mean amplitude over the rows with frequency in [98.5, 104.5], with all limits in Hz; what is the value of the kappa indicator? 0.464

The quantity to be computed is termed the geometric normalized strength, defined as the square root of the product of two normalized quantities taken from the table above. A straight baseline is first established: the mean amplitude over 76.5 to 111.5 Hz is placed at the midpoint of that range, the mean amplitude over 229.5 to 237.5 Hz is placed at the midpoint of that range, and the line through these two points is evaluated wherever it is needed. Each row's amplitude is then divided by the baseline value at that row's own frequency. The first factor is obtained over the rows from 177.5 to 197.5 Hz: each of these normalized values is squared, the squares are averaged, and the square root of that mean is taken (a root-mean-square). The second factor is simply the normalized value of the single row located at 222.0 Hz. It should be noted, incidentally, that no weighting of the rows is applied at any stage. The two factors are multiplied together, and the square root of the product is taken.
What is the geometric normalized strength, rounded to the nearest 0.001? 0.994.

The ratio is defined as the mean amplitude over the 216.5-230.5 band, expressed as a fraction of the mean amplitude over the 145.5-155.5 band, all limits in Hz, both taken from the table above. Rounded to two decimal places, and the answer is 1.00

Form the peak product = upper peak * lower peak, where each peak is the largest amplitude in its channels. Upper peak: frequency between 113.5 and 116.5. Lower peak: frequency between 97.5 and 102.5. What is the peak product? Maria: 8.82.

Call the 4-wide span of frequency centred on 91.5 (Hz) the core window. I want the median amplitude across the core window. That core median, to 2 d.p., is 3.12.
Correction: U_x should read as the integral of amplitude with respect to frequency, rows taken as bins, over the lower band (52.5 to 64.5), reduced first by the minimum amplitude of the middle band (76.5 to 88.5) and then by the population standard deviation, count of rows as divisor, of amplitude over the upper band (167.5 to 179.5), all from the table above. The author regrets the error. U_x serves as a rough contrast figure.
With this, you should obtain 33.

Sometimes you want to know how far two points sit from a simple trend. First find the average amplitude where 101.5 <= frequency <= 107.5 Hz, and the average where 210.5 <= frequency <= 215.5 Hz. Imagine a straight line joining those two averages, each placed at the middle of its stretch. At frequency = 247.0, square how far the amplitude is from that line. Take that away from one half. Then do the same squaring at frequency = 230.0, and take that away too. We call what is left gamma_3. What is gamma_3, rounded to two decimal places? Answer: 0.48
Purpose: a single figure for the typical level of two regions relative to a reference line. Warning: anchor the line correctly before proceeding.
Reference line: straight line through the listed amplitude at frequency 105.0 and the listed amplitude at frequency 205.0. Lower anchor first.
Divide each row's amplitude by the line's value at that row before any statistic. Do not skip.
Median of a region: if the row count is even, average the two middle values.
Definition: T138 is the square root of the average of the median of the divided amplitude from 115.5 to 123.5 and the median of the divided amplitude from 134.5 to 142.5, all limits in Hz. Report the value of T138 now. 1.01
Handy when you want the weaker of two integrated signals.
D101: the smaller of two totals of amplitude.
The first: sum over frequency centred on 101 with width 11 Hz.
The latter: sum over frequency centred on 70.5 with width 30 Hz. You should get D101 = 33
